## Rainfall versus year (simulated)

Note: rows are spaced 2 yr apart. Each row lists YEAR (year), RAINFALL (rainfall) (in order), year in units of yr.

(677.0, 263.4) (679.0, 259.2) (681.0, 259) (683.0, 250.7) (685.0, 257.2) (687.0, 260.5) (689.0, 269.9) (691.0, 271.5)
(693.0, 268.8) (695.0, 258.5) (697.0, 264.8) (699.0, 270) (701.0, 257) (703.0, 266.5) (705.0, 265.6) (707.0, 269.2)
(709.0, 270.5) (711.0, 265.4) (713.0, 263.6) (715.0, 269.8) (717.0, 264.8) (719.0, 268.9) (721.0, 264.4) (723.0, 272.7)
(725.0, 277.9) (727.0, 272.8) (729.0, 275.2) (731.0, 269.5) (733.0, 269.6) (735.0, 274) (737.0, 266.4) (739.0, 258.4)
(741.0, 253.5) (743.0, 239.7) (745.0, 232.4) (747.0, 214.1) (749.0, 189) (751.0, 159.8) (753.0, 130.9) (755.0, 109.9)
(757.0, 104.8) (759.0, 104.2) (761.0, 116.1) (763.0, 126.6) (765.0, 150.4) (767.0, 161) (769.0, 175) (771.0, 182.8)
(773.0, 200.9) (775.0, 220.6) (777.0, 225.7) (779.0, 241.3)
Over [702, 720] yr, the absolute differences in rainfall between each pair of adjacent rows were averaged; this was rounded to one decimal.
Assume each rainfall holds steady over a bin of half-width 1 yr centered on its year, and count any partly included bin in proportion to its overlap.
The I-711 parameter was 3.5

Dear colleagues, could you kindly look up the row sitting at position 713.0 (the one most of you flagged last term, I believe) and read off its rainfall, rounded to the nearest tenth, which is 263.6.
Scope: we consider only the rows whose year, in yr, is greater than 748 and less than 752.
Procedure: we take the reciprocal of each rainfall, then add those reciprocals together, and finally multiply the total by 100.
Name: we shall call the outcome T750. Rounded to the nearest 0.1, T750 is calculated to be 1.2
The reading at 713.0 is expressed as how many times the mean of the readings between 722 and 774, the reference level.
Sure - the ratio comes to 1.3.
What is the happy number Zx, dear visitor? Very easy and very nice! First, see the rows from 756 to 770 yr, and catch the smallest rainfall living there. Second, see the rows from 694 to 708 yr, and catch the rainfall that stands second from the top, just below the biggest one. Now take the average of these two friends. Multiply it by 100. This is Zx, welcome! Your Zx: 18670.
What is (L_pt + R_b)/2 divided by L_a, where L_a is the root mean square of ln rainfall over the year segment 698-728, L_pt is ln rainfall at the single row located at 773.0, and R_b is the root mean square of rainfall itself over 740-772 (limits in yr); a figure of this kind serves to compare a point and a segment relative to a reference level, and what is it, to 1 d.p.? 15.9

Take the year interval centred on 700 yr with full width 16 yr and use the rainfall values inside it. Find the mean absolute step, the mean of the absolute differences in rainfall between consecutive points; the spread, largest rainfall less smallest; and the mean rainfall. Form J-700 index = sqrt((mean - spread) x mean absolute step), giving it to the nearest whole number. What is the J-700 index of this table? 42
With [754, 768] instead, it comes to 27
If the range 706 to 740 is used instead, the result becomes 34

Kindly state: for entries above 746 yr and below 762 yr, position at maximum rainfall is 747.0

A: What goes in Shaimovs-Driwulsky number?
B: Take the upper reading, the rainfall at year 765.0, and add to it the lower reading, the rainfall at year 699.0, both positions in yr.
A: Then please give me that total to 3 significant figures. 420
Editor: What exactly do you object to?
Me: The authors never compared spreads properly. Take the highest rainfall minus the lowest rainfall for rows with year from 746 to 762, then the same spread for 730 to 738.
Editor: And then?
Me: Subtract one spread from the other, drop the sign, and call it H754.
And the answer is 102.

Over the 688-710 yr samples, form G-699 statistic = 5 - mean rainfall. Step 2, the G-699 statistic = -262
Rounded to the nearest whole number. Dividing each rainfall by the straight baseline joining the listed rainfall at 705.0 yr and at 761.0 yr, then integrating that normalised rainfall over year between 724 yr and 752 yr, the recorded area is 39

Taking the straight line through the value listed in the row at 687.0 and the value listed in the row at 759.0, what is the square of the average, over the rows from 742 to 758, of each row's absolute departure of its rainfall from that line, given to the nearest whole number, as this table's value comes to 2552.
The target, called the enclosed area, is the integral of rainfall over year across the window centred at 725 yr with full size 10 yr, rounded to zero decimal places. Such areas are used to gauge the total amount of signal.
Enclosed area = 2726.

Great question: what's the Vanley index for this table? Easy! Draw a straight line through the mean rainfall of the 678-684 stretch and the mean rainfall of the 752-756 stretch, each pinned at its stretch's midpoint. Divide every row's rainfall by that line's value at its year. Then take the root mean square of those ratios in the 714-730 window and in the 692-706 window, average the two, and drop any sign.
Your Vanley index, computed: 1.35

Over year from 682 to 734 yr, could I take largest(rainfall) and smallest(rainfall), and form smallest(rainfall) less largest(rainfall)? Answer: -27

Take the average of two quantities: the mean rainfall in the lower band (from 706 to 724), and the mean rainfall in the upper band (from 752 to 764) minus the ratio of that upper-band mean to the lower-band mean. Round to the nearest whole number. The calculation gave 191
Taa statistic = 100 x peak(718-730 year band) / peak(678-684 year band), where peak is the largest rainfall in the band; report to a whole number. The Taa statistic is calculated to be 107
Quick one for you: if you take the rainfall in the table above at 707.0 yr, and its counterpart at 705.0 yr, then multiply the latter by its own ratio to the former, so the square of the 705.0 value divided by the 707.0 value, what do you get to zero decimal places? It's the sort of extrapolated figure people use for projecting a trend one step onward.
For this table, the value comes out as 262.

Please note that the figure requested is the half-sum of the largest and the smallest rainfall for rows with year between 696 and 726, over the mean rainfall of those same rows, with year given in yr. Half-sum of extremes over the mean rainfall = 1.00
